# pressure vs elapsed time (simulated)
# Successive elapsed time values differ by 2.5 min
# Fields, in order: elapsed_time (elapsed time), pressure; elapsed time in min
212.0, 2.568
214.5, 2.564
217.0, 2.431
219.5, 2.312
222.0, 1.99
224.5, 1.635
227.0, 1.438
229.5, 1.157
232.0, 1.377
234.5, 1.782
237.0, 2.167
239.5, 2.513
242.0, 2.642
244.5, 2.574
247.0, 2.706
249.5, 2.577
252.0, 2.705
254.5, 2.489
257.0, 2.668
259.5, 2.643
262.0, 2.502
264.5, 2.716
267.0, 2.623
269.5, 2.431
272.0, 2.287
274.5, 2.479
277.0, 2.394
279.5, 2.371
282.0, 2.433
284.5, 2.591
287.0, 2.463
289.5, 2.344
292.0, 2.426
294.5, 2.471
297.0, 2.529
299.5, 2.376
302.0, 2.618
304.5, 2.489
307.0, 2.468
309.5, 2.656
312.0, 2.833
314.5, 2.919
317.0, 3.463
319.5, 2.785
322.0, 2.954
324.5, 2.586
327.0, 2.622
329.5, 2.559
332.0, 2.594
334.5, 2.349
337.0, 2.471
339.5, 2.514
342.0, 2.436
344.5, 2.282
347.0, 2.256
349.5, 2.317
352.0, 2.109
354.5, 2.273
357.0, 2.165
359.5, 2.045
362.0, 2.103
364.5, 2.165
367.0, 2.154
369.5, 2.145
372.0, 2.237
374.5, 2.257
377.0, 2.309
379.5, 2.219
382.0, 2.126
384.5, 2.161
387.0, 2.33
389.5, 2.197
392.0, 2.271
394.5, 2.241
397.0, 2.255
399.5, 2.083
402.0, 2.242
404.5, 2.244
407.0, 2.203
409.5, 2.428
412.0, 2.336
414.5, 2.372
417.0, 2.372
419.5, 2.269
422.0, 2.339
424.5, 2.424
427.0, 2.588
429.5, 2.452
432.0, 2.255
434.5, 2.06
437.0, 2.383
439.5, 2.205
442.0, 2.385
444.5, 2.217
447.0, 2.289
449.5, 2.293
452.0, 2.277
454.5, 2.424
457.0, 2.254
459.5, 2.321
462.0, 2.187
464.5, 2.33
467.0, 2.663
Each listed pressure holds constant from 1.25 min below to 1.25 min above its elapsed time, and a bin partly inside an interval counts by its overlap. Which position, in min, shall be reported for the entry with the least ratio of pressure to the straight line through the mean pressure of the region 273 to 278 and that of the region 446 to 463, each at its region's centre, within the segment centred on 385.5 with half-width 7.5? 382.0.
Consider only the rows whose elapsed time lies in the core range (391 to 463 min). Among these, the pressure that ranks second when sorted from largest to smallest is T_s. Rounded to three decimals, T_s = 2.452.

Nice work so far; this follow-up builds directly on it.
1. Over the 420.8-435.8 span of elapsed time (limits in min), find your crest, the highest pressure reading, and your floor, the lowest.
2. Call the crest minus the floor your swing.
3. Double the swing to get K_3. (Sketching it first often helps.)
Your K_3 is 1.1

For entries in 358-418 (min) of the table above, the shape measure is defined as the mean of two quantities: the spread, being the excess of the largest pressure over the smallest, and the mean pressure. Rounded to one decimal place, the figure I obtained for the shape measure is 1.3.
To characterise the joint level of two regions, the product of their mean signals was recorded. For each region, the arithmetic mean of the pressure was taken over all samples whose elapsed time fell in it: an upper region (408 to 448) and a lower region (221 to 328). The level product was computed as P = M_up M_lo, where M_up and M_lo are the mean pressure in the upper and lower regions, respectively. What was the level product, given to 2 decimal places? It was 5.70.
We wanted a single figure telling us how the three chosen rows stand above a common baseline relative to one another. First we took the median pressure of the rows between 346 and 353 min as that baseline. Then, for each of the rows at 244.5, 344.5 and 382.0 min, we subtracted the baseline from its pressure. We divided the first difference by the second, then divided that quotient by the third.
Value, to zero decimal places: -94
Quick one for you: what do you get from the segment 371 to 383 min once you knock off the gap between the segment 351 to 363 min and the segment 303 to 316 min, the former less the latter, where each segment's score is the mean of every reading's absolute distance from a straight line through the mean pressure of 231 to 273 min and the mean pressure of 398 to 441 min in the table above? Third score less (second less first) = 0.18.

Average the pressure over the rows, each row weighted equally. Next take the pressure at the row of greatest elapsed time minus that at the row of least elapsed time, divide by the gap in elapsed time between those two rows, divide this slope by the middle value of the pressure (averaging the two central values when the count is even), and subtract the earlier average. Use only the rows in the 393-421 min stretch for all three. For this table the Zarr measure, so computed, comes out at -2.3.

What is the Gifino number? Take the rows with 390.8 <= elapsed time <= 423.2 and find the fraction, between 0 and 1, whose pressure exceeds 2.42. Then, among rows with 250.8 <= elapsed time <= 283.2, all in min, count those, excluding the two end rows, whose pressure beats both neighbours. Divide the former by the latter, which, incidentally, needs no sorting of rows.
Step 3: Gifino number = 0.026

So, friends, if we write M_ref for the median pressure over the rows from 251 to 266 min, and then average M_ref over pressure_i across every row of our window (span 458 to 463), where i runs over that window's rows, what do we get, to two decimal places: 1.18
